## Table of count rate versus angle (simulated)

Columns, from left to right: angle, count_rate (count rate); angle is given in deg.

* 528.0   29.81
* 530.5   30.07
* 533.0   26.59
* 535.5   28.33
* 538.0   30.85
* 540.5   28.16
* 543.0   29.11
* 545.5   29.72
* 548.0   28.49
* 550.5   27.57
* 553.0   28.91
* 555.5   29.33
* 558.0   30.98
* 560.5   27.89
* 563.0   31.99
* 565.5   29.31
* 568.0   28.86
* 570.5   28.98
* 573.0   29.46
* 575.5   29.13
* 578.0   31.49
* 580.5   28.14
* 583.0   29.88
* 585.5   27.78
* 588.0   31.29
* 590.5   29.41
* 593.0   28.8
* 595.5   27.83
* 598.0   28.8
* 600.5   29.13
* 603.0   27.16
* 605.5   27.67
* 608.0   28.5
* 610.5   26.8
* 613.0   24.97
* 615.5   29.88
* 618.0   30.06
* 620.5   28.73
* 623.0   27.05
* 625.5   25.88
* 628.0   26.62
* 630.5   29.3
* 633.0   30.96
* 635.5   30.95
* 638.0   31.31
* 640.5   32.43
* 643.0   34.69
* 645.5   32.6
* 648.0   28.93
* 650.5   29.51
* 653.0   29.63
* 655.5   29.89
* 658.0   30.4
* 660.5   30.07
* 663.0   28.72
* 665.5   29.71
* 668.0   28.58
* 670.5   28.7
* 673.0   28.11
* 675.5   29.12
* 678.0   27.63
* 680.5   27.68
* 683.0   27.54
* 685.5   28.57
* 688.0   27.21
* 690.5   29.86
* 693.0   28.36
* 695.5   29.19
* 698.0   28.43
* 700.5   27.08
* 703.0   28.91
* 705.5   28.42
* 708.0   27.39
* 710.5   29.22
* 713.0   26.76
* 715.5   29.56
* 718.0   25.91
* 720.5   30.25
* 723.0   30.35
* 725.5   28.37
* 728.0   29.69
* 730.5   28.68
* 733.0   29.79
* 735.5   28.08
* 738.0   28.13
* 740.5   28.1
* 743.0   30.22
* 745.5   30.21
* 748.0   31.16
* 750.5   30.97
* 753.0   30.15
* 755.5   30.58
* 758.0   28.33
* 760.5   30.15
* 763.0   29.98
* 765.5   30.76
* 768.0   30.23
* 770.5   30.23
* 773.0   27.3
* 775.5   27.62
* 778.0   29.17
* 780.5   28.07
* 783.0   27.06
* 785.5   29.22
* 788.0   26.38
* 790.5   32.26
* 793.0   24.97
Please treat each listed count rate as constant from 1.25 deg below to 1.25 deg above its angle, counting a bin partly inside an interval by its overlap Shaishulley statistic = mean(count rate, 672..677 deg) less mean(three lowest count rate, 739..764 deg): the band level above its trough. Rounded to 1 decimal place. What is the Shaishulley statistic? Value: -0.2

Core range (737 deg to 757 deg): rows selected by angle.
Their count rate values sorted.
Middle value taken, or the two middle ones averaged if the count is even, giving 30.2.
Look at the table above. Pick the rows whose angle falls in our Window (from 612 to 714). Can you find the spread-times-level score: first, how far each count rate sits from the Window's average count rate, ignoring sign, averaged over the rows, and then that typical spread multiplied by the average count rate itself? 39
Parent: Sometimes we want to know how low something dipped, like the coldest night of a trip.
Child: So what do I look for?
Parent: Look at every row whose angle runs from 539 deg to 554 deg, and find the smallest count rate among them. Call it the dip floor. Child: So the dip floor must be 27.57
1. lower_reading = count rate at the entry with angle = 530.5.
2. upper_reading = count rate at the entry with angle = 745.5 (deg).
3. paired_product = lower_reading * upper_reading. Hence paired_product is 908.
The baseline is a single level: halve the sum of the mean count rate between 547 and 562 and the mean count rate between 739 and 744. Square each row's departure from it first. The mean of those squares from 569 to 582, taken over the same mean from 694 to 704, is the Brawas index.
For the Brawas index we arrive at 1.4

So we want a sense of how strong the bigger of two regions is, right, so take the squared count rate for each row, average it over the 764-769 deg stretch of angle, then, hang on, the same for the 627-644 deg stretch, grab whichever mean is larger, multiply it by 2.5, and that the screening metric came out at 2400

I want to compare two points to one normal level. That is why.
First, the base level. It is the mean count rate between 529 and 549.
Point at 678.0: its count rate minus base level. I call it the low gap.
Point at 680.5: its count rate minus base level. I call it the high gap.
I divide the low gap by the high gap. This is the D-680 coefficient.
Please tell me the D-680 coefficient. 1.0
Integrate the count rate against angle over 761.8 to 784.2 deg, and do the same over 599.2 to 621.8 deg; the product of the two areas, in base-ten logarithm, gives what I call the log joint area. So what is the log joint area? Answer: 5.61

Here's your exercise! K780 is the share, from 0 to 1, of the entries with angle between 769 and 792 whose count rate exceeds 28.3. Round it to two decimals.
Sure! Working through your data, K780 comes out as 0.44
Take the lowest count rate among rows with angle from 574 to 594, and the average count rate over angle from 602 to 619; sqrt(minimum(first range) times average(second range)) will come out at 27.8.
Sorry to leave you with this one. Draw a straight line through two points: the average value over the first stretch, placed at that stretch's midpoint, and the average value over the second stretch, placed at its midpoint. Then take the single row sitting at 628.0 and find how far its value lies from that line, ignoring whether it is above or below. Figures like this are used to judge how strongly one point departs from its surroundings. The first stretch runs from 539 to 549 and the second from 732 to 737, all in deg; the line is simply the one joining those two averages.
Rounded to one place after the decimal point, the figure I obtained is 2.3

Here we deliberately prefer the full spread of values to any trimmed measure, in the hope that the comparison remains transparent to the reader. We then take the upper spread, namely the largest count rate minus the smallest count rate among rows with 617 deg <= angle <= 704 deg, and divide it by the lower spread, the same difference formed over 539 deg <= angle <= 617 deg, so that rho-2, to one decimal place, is 1.3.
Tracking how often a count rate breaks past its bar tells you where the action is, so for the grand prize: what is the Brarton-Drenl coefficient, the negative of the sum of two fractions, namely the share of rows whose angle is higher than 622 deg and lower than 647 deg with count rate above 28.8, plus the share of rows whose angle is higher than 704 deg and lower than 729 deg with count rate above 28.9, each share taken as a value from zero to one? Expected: -1.20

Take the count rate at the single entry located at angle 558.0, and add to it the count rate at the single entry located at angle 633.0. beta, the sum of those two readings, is 61.9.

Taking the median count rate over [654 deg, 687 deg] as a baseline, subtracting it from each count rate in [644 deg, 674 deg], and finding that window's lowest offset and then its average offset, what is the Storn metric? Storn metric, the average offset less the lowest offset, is 1.5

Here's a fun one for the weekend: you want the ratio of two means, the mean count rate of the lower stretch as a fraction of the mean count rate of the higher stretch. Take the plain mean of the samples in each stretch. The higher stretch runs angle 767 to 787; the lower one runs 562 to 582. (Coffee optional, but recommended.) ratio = 1.04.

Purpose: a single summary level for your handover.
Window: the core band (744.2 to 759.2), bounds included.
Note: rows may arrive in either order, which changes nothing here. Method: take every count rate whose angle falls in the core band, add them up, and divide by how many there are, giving 30.2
